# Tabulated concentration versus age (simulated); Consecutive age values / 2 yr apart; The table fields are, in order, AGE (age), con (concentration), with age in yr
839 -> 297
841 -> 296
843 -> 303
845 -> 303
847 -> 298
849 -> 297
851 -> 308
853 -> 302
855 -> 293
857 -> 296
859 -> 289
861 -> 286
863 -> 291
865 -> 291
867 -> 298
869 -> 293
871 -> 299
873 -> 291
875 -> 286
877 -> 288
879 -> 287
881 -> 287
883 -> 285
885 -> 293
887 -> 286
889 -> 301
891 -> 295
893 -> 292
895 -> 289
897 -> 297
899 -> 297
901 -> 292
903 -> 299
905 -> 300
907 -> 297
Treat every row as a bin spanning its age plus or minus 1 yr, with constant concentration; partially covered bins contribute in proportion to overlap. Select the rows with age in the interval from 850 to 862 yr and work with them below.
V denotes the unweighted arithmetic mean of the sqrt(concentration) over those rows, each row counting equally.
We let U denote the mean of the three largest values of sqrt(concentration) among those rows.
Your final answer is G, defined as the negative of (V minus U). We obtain 0.18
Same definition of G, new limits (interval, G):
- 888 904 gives 0.11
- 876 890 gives 0.13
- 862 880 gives 0.15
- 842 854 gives 0.08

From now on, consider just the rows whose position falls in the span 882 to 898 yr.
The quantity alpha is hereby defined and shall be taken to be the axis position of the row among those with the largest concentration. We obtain 889 yr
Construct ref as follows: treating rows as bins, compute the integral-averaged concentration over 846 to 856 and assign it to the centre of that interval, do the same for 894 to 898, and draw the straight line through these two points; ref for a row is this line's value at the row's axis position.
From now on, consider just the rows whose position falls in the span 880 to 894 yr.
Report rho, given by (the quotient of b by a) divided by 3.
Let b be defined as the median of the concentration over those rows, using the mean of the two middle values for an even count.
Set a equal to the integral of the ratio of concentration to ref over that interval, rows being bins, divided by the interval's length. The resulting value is 98.3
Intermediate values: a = 0.990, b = 292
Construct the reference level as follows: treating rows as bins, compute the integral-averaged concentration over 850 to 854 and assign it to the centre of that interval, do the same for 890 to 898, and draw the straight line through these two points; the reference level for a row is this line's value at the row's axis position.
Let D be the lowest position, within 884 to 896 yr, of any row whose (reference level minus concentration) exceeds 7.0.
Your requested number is 887 yr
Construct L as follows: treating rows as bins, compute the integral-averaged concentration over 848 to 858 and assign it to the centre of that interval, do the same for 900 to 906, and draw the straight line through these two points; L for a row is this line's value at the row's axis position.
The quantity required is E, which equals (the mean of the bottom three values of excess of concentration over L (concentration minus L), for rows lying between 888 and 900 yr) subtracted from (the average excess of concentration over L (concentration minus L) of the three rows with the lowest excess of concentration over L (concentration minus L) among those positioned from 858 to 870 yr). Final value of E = -5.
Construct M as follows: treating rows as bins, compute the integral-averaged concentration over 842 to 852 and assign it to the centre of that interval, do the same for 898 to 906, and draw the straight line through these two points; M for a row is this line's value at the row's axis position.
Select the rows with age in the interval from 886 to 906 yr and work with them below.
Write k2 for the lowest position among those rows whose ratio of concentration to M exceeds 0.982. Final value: 889 yr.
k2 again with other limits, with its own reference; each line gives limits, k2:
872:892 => 889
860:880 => 867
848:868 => 849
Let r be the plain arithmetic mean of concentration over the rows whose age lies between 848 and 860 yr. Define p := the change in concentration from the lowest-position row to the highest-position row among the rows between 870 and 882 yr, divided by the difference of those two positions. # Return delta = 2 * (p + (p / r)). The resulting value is -2.4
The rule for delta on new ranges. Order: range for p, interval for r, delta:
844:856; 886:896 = -2.0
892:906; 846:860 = 1.3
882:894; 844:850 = 1.4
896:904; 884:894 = 0.7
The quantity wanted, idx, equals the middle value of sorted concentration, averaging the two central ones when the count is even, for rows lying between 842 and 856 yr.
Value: 302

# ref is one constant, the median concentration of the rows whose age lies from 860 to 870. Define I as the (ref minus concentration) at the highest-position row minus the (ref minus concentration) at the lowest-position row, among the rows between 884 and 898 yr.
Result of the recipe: -4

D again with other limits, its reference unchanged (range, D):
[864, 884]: 865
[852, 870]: 855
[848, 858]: 849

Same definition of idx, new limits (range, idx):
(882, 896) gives 292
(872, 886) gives 287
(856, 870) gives 291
